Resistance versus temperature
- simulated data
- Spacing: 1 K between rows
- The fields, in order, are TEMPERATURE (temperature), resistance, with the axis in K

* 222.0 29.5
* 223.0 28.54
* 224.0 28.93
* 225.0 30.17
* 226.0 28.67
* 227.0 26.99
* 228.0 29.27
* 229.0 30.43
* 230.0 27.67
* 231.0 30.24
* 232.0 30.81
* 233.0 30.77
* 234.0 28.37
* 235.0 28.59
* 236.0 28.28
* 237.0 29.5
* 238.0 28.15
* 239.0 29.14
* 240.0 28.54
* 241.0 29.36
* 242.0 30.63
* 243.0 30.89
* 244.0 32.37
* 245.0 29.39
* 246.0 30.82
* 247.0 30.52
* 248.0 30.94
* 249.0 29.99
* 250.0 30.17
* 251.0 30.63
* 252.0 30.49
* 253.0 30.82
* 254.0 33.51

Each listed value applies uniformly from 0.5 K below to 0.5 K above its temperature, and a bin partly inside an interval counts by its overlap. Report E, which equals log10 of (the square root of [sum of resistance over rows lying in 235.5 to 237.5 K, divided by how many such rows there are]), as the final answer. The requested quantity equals 0.730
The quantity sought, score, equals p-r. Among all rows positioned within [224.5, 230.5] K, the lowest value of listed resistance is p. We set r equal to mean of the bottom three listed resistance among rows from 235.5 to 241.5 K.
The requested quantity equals -1.3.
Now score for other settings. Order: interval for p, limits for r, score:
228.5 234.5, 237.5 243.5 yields -0.9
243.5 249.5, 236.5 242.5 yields 0.8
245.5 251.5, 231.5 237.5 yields 1.6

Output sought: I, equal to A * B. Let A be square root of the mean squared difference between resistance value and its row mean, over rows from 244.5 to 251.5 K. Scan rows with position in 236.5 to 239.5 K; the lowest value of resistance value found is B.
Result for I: 14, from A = 0.5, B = 28.15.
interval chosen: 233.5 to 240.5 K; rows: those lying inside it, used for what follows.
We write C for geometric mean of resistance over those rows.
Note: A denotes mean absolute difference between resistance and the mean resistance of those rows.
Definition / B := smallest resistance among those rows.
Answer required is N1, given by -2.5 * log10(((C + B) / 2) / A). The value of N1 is -4.7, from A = 0.38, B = 28.15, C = 28.6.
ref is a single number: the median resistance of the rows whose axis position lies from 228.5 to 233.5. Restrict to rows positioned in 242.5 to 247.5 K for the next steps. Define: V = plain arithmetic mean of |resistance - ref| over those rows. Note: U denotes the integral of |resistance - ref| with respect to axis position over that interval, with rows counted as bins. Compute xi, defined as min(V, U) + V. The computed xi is 1.6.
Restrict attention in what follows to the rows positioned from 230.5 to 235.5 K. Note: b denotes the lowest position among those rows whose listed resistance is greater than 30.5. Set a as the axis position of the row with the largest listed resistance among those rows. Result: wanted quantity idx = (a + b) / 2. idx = 232 K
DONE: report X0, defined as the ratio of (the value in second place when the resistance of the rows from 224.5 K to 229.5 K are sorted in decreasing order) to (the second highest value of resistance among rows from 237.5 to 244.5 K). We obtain 0.98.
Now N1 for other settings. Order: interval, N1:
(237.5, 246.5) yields -3.5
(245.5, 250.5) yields -4.9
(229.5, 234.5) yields -3.4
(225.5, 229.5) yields -3.6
